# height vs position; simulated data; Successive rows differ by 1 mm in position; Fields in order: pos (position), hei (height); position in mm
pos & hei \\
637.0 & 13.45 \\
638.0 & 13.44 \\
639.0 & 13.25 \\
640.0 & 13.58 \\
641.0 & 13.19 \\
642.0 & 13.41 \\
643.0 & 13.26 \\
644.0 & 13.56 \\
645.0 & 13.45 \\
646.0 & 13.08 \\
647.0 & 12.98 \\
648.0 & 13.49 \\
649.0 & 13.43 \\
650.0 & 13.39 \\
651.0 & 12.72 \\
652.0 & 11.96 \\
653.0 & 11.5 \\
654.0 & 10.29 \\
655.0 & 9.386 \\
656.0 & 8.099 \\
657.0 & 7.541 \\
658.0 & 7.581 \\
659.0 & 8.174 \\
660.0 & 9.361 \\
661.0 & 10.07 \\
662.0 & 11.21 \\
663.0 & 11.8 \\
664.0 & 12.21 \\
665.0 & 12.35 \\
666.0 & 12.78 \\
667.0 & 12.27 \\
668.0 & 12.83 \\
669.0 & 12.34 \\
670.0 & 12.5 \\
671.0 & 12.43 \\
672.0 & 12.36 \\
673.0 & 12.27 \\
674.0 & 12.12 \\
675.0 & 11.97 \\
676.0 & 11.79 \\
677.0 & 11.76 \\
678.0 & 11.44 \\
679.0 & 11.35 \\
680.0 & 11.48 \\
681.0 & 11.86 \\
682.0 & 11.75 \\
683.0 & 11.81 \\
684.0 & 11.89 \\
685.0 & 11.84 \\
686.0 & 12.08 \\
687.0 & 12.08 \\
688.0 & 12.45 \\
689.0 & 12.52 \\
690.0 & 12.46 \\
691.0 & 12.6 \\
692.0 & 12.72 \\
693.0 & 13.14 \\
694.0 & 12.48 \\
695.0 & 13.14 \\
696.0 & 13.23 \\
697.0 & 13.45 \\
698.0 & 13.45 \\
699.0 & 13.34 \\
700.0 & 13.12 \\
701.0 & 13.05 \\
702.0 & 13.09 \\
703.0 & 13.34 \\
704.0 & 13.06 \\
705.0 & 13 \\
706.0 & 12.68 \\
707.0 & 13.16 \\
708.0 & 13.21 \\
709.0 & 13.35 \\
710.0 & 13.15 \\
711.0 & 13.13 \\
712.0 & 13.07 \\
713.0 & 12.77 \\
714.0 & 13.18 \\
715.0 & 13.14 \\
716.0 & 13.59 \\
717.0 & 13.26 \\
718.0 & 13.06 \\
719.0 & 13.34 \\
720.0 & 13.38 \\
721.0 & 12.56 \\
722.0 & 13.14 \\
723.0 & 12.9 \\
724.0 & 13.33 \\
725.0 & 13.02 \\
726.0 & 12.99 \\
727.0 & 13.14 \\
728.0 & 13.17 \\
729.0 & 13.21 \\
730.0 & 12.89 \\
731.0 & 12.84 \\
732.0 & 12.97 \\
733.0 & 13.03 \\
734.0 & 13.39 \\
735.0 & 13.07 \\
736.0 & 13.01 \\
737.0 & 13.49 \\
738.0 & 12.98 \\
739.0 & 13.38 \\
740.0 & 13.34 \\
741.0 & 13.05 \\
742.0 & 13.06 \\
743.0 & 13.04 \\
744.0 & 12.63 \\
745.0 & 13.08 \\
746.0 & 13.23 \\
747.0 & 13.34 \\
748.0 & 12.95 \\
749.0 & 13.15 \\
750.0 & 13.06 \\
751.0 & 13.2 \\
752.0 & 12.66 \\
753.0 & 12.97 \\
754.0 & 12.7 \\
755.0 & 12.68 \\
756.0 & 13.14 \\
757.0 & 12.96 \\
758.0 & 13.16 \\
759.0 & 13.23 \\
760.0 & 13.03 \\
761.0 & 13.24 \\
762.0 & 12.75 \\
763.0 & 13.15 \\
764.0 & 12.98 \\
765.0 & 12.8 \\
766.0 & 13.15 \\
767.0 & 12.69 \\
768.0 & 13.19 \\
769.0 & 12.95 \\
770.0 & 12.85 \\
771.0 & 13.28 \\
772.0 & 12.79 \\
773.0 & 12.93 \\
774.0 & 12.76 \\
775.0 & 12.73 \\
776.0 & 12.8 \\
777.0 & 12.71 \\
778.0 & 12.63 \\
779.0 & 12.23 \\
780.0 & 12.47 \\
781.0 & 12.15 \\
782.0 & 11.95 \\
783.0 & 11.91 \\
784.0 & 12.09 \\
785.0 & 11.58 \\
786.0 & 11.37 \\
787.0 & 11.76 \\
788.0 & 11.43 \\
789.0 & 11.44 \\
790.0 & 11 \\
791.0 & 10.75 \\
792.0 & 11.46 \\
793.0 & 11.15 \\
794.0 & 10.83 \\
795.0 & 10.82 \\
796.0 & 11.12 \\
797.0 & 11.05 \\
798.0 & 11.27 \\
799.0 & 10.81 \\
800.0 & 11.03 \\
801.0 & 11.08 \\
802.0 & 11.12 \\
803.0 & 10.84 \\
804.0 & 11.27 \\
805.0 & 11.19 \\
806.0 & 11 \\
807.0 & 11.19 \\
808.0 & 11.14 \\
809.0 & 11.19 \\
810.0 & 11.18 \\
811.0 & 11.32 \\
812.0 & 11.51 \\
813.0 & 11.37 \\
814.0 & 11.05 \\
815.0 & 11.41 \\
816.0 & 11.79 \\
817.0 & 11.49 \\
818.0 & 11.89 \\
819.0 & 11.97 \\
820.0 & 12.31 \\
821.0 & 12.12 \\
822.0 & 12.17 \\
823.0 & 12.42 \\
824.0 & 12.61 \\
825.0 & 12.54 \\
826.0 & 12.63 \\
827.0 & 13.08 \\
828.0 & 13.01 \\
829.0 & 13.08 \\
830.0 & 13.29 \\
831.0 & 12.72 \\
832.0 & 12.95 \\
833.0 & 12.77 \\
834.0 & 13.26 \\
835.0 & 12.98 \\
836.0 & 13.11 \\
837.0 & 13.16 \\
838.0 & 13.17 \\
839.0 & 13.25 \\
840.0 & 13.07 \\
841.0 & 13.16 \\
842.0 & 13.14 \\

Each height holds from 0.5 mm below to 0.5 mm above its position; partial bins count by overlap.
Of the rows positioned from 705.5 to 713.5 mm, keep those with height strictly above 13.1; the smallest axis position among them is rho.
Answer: 707.0 mm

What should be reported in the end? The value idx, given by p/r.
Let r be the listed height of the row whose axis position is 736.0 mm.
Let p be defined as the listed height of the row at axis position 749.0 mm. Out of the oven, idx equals 1.011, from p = 13.15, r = 13.01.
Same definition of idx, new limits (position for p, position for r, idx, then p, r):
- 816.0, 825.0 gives 0.940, 11.79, 12.54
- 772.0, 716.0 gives 0.941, 12.79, 13.59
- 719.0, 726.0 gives 1.027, 13.34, 12.99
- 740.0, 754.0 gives 1.050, 13.34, 12.7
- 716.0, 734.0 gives 1.015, 13.59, 13.39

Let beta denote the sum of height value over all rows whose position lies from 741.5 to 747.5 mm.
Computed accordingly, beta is 78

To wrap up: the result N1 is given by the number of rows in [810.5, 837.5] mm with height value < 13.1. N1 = 23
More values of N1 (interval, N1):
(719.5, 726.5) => 4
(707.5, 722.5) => 4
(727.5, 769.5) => 25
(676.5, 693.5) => 16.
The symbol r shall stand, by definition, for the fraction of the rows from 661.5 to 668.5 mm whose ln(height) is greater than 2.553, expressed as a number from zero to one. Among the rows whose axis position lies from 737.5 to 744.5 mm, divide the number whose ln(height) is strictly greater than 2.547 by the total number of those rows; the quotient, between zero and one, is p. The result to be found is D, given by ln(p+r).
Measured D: -0.2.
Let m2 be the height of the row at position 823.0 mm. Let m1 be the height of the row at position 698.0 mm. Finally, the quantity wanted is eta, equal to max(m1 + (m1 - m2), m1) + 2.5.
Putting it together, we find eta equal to 17.0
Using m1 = 13.45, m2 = 12.42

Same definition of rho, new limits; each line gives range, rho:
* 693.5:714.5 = 695.0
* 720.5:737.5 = 722.0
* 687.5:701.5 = 693.0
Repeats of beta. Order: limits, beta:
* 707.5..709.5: 27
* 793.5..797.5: 44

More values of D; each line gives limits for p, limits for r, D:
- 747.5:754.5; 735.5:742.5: 0.5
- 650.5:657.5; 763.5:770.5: -0.3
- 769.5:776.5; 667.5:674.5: -0.3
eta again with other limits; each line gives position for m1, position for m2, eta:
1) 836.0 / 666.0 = 15.9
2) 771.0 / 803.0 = 18.2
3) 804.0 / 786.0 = 13.8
